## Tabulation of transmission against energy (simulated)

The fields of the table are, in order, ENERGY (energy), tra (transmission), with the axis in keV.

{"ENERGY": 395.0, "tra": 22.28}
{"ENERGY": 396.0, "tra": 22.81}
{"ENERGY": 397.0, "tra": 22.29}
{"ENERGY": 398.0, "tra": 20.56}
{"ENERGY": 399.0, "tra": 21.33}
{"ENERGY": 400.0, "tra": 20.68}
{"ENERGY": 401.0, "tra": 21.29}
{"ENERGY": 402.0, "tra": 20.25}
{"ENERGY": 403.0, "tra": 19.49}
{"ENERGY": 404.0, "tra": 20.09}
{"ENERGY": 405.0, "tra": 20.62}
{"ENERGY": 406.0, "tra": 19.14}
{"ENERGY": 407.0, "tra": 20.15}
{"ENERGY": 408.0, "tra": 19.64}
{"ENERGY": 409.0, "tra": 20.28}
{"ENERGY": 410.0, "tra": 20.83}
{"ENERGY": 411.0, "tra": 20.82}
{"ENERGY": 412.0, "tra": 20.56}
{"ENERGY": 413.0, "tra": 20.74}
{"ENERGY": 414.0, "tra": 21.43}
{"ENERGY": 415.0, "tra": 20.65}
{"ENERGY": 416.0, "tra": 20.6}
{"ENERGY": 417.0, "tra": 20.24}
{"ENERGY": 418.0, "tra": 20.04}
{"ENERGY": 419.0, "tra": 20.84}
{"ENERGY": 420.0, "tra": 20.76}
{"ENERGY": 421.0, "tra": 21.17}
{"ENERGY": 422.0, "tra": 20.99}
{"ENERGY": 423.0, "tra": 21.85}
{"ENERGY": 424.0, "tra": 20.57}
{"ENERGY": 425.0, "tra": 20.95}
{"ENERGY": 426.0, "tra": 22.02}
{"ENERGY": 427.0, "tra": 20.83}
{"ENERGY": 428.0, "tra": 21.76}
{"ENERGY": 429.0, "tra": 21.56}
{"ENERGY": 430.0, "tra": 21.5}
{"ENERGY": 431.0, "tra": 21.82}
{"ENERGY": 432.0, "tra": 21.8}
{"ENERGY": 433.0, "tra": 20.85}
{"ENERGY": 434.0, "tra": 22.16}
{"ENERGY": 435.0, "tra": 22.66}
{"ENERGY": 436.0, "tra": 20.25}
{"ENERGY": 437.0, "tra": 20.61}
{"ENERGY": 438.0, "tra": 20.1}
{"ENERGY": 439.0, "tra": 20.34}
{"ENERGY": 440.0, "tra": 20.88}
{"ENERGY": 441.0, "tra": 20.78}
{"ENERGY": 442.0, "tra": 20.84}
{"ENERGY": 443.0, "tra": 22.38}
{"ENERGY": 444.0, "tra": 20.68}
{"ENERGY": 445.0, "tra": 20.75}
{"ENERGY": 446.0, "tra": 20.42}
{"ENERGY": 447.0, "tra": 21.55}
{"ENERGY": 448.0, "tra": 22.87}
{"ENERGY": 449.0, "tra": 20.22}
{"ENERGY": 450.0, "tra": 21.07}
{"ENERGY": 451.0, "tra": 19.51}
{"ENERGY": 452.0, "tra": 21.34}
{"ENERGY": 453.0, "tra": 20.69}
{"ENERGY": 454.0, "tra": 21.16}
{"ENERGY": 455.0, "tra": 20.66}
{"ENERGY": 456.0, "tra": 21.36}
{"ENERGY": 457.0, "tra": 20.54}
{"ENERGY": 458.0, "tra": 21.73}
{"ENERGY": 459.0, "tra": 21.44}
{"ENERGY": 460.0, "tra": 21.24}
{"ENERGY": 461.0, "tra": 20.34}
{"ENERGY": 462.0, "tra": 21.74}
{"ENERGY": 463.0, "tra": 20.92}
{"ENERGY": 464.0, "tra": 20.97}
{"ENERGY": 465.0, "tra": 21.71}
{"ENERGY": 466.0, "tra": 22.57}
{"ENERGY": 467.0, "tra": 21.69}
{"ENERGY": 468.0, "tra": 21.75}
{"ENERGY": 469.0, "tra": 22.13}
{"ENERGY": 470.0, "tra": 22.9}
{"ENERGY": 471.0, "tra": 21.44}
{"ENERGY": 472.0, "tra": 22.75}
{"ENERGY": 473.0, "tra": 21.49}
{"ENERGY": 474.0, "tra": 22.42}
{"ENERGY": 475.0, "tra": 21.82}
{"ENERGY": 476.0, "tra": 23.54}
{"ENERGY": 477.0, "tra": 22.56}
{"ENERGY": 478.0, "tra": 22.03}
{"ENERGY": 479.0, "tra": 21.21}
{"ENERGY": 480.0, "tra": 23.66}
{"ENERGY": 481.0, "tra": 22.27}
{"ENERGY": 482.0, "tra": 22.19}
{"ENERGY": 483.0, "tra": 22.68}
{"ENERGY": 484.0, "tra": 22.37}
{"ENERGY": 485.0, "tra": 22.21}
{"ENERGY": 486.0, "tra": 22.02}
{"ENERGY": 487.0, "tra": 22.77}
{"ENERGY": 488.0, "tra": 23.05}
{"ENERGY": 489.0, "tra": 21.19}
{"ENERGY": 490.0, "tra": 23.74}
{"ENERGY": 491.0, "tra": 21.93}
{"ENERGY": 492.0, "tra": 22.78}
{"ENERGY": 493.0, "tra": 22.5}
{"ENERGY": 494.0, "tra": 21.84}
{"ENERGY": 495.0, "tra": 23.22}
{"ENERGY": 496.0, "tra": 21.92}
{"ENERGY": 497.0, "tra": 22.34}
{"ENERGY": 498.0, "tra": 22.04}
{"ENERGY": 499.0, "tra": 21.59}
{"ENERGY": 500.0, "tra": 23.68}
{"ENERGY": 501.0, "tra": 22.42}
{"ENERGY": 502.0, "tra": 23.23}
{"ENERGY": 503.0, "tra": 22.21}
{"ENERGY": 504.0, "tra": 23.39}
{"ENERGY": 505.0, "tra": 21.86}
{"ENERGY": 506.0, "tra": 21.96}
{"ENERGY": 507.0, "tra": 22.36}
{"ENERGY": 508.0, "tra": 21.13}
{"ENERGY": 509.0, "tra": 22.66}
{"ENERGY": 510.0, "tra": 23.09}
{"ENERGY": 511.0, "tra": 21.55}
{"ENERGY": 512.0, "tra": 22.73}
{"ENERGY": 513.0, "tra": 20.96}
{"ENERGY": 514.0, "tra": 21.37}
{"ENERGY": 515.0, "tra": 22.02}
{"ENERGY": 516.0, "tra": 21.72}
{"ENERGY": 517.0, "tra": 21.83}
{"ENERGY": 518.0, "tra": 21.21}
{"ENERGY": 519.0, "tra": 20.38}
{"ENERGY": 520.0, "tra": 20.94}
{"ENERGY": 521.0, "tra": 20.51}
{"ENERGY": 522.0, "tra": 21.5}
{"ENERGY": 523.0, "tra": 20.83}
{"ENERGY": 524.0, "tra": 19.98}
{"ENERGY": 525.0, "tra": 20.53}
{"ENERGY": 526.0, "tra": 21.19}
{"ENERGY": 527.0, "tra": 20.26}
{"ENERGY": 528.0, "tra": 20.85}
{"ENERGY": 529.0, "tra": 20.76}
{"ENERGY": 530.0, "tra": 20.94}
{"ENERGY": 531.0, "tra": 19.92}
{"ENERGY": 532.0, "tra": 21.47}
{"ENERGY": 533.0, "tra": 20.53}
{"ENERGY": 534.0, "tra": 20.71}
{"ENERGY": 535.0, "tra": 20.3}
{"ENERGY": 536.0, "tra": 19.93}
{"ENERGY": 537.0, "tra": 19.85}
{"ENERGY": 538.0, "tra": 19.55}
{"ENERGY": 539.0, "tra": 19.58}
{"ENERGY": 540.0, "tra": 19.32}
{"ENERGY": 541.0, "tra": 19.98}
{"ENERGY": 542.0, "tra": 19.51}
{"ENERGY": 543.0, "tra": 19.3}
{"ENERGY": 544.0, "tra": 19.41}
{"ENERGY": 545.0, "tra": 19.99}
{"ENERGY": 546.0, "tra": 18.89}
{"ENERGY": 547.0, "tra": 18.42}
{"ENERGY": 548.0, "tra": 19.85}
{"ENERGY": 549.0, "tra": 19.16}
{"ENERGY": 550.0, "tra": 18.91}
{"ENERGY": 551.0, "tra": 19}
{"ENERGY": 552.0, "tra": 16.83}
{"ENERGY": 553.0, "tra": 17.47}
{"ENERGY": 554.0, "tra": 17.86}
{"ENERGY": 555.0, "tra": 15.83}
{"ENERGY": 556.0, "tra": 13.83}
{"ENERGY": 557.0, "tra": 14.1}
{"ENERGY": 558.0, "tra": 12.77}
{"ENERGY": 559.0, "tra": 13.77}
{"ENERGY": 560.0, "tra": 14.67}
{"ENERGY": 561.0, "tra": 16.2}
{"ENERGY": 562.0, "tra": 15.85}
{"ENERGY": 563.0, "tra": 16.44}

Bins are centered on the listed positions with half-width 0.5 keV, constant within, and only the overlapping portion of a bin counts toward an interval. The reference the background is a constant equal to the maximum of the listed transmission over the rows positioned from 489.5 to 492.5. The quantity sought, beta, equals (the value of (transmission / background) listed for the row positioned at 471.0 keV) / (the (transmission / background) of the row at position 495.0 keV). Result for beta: 0.92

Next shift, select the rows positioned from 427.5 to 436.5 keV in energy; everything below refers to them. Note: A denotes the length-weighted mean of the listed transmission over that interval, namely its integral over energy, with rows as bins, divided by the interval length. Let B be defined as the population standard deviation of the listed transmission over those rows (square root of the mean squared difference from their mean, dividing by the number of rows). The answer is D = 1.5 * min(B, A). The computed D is 0.99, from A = 21.6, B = 0.66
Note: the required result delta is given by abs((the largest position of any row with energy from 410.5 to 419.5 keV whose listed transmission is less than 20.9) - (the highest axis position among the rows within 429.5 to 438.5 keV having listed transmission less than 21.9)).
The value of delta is 19 keV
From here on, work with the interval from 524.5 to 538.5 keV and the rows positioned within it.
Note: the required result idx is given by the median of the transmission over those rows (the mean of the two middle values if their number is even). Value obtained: 20.5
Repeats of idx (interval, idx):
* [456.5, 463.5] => 21.2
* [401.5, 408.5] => 20.1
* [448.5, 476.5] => 21.4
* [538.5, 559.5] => 18.9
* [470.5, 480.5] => 22.2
